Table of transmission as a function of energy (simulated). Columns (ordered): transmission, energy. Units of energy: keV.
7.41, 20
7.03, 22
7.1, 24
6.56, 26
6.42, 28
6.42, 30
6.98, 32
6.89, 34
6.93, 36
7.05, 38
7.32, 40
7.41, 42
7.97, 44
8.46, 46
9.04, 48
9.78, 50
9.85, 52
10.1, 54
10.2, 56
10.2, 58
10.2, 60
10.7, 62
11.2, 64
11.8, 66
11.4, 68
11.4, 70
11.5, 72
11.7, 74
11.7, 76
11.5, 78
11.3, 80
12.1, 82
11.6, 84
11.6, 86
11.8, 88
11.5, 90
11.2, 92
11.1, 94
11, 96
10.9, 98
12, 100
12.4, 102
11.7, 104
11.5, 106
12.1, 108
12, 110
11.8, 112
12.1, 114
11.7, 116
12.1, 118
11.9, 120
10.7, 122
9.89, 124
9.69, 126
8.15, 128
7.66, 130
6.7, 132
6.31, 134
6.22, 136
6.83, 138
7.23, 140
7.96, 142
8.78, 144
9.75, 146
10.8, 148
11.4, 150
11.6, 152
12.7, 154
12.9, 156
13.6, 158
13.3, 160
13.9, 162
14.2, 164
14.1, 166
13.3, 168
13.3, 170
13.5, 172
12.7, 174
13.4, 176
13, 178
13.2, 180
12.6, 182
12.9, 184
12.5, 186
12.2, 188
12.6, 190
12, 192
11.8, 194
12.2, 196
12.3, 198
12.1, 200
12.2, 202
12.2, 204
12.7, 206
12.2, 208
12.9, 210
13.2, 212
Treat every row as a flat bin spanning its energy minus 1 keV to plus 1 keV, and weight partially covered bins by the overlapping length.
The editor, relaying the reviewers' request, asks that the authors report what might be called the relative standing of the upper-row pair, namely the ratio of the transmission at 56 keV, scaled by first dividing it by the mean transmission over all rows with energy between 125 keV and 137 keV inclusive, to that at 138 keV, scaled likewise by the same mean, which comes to 1.5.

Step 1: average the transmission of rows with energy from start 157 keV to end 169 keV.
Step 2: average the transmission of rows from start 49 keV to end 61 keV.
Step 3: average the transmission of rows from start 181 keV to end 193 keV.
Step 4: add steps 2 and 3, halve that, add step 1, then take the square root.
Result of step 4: 5.00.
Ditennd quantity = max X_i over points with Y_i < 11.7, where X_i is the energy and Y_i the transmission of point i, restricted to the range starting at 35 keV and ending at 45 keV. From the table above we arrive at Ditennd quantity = 44 keV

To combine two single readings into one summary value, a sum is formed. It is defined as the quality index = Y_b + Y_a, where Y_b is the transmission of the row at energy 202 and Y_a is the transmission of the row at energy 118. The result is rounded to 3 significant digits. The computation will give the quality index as 24.3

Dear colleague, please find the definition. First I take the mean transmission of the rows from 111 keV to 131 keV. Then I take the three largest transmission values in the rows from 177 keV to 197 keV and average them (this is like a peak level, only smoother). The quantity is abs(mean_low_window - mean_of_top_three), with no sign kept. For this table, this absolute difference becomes 2.5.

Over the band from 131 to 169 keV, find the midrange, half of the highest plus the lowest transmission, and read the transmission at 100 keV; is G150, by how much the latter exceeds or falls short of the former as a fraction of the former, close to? 0.18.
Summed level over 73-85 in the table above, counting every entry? 70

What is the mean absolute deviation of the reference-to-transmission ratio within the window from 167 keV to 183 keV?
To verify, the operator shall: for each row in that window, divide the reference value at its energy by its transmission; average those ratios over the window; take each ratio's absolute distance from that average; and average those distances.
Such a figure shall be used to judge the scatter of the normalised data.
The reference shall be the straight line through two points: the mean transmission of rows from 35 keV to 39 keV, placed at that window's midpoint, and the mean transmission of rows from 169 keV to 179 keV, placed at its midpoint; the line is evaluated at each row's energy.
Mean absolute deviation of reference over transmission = 0.031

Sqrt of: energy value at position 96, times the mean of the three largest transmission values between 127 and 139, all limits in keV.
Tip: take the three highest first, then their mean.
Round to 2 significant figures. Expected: 9.1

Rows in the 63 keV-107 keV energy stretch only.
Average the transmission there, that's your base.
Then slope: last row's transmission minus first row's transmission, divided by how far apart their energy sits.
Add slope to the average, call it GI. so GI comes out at 11.5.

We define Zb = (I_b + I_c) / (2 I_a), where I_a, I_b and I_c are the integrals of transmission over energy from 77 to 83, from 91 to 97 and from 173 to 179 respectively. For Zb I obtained 1.0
